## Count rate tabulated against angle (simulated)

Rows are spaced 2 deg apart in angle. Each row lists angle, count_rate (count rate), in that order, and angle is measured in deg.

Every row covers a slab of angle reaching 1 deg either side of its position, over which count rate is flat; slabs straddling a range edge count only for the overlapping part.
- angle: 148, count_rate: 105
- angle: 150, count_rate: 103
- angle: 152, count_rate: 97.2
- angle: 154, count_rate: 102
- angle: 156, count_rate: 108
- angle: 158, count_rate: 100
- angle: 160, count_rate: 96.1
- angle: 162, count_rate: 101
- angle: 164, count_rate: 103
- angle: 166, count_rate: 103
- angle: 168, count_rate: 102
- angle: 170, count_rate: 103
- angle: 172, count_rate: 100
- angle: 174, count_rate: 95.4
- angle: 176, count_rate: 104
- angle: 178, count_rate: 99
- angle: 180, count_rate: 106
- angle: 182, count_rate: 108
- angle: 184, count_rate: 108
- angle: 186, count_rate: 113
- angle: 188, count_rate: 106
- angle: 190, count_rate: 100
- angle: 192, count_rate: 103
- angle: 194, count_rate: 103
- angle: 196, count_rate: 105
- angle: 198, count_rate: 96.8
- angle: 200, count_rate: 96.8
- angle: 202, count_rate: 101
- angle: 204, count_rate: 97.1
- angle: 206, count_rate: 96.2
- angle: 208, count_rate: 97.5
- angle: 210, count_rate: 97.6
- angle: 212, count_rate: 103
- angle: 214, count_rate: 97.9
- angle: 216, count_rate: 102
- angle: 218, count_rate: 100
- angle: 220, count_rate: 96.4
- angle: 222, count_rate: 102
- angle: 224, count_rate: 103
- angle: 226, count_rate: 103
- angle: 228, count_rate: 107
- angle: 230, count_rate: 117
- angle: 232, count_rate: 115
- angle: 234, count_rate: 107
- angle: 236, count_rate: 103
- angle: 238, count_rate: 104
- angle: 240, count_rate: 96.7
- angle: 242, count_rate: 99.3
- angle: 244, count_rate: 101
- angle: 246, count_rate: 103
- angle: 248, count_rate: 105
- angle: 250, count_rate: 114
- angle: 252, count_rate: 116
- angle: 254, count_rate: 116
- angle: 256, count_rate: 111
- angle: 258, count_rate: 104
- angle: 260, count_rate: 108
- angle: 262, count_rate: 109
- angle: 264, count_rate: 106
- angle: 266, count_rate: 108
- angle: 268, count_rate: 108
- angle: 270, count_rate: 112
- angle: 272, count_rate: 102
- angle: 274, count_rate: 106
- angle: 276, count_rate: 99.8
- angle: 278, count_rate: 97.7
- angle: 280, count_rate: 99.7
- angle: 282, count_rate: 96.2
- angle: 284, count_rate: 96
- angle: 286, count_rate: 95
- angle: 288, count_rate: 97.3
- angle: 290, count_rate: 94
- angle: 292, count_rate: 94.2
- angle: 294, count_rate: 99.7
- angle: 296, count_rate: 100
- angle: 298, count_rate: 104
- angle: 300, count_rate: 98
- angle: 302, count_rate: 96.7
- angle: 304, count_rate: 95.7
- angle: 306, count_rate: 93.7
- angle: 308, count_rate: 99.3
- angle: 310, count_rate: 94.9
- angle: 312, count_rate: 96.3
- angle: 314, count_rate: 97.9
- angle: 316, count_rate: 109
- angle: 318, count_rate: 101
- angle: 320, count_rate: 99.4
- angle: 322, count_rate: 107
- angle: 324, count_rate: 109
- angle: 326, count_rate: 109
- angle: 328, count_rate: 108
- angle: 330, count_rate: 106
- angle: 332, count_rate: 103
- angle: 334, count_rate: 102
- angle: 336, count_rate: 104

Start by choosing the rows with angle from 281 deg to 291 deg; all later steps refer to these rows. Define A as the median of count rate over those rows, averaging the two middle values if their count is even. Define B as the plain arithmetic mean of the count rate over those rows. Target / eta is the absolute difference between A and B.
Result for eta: 0.3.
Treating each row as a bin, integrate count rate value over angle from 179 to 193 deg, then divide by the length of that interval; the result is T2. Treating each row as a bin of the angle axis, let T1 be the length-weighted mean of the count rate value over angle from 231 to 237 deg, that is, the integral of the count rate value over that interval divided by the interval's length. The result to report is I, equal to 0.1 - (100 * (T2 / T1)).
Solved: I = -98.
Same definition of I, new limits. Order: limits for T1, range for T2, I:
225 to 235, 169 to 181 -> -92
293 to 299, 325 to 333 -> -105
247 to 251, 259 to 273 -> -98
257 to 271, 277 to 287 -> -90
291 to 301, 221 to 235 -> -109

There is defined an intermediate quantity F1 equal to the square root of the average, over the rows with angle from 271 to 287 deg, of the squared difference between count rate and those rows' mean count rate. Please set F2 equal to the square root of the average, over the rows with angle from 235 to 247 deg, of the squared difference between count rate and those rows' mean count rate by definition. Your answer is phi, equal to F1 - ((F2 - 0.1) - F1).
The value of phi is 4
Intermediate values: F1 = 3.4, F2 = 2.5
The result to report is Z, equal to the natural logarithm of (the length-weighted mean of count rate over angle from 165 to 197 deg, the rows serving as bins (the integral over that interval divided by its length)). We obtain 4.64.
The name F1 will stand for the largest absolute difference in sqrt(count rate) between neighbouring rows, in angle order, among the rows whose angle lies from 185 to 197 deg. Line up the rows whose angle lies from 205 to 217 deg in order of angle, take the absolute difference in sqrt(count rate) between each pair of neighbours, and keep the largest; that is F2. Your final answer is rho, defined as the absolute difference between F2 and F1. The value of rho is 0.06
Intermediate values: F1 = 0.33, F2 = 0.27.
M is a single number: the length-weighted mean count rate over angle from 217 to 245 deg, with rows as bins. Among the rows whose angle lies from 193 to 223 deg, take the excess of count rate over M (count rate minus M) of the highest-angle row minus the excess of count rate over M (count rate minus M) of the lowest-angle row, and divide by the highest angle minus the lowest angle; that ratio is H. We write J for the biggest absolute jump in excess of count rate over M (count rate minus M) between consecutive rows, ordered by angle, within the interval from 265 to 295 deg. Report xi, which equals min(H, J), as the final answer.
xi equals 0.0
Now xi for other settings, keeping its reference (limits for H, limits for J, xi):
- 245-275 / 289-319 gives 0.1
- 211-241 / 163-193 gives -0.2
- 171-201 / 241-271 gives -0.1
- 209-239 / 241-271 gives 0.2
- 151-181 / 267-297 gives 0.3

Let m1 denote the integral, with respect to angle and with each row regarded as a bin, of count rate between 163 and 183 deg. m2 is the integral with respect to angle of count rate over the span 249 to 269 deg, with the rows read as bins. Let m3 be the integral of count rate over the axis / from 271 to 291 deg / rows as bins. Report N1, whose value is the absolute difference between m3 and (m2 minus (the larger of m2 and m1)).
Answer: 1967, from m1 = 2047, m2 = 2200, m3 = 1967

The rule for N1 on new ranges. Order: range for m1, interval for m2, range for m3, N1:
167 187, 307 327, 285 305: 1980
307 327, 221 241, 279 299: 1952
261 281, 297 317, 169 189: 2210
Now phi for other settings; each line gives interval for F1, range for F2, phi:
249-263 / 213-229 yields 5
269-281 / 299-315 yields 8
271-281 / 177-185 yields 2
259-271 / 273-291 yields 0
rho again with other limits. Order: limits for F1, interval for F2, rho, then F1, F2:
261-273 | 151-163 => 0.09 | 0.48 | 0.39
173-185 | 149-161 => 0.04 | 0.43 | 0.39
